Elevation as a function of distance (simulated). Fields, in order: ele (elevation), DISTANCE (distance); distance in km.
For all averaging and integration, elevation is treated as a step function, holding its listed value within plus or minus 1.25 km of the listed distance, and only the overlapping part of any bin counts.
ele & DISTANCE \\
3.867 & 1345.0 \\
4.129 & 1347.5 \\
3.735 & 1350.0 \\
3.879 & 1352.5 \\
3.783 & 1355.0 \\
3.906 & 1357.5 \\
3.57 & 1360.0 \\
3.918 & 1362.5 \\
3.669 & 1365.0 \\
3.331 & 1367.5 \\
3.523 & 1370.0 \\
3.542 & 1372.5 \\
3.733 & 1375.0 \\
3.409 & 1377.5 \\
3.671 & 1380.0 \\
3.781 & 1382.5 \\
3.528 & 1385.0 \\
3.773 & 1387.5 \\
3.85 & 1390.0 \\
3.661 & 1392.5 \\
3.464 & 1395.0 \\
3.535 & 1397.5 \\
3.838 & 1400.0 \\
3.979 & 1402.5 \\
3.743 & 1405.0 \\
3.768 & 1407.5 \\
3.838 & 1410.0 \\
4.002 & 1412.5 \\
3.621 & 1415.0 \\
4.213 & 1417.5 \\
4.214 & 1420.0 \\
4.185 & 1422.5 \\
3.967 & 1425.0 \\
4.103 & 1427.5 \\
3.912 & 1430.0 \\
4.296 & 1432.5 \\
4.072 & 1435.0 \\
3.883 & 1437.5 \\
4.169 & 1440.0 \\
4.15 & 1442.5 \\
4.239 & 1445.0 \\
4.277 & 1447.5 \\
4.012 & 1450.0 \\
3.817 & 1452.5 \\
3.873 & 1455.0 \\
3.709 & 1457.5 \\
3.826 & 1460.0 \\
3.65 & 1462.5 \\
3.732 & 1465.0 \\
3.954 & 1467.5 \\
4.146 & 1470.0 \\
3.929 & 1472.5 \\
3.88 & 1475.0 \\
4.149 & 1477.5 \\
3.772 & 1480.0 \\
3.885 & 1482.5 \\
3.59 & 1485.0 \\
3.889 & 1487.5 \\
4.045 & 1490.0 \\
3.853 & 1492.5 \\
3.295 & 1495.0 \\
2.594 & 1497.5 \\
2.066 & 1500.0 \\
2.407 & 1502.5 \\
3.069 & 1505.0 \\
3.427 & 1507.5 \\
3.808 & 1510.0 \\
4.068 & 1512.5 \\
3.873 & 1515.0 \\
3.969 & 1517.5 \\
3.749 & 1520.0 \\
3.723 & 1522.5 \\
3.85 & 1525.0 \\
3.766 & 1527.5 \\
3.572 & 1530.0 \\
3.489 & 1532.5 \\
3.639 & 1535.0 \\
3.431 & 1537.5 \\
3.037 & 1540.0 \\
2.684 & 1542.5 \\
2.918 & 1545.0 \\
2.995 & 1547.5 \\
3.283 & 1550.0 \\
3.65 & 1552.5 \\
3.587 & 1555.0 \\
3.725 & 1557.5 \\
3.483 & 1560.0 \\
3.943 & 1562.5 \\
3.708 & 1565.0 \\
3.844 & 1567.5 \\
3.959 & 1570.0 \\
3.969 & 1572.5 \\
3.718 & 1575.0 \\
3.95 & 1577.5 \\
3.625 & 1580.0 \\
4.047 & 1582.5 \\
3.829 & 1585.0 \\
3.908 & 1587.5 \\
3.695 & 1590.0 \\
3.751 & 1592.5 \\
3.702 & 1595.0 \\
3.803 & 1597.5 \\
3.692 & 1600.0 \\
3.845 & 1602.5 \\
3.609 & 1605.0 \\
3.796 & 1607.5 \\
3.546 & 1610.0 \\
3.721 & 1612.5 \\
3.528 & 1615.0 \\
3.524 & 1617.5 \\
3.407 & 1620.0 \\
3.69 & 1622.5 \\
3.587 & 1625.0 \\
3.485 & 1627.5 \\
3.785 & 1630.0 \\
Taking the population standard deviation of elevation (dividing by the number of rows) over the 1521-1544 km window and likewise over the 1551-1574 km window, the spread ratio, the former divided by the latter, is 2.15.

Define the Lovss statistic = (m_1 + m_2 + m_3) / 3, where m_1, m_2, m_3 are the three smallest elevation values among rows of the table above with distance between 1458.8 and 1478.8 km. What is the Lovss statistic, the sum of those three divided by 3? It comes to 3.74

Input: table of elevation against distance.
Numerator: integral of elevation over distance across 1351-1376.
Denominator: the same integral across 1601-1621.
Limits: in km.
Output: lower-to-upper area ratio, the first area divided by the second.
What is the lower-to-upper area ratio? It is 1.3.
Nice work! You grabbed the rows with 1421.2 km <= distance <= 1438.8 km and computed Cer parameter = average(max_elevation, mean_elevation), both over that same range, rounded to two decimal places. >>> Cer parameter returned 4.18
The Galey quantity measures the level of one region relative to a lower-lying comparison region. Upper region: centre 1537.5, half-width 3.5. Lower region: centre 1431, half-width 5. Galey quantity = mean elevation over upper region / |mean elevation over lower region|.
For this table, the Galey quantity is 0.82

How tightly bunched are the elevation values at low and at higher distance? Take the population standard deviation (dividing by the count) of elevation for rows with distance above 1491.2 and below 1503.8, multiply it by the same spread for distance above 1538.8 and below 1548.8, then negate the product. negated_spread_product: -0.09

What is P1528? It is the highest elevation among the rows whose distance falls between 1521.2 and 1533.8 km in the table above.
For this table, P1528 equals 3.85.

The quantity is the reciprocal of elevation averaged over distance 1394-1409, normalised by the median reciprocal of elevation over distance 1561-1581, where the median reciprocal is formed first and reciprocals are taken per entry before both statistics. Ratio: 1.05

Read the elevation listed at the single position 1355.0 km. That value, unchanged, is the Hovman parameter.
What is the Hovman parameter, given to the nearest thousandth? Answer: 3.783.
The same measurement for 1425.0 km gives 3.967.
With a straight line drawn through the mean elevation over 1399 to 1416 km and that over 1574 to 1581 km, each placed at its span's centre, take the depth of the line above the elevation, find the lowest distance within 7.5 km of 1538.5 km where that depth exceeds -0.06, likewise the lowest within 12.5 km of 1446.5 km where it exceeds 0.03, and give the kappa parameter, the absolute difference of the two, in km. 75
